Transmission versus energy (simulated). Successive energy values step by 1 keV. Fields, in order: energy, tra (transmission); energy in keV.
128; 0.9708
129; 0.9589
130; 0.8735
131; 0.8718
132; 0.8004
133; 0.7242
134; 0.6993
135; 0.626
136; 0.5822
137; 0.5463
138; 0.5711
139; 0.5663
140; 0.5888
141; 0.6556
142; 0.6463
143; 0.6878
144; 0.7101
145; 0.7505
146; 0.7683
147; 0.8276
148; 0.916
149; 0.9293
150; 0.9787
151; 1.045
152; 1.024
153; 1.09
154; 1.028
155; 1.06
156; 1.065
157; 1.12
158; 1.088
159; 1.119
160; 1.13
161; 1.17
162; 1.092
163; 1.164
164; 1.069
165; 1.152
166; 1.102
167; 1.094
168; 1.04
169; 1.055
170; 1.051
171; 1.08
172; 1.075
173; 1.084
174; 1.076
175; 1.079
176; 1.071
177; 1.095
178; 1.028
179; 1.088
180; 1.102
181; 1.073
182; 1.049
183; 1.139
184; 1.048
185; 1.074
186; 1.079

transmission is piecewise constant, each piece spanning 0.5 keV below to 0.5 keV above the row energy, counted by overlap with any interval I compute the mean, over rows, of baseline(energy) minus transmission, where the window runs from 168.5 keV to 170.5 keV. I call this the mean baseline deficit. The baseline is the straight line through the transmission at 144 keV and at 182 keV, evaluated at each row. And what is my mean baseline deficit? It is -0.12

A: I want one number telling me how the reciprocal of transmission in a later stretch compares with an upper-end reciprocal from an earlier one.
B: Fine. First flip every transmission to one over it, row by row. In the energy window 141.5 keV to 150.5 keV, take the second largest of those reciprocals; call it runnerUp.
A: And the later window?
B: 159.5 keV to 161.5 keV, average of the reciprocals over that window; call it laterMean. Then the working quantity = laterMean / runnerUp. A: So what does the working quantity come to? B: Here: 0.60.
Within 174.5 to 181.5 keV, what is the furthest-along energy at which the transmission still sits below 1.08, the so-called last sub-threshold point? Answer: 181 keV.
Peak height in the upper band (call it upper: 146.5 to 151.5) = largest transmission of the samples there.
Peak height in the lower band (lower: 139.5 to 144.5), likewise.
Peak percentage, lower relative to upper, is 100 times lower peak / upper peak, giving 68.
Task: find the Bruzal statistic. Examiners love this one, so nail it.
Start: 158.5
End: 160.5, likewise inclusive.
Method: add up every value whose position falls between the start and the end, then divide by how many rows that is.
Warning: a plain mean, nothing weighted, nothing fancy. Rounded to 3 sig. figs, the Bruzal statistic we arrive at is 1.12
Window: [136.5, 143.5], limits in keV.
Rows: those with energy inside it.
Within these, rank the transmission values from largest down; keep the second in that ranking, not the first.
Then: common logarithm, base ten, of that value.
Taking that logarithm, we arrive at -0.18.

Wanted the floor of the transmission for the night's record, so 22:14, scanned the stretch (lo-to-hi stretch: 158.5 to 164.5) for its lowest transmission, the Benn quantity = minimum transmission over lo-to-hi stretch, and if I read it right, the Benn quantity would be 1.069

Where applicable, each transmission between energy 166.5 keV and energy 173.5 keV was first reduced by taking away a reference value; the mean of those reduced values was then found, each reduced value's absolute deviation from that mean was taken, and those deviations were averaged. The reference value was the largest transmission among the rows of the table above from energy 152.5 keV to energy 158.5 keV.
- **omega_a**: 0.017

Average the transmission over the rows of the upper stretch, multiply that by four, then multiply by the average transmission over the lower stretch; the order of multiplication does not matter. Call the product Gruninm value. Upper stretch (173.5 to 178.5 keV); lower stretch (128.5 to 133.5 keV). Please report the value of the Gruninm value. 3.6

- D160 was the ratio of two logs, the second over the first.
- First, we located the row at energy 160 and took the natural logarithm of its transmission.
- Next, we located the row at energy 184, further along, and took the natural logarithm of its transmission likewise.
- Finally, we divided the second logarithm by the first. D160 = 0.38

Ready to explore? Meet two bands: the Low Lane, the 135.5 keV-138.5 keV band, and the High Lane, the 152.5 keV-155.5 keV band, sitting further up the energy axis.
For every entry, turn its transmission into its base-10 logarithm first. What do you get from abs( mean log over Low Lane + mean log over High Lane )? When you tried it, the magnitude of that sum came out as 0.22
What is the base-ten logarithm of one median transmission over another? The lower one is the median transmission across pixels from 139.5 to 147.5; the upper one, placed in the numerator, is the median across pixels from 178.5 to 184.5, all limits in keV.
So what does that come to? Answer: 0.19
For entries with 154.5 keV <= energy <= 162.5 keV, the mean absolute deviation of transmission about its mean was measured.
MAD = 0.029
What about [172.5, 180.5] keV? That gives 0.015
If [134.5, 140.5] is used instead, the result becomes 0.019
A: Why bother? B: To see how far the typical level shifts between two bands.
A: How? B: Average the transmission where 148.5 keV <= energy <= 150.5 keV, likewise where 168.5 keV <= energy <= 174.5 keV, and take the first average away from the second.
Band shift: 0.12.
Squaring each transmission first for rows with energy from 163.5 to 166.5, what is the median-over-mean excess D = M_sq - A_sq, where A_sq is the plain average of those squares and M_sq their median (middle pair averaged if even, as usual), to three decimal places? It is -0.014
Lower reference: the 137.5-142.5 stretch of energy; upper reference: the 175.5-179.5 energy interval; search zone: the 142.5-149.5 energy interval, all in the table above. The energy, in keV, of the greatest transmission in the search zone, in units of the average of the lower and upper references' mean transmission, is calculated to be 149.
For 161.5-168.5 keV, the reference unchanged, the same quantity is 163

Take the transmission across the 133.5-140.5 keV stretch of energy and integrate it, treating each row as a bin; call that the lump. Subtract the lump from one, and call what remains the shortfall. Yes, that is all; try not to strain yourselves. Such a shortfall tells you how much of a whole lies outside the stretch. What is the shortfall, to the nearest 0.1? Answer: -3.2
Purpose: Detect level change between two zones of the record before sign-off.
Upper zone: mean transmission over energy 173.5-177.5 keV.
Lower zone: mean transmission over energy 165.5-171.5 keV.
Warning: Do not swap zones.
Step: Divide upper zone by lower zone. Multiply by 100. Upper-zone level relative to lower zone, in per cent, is 101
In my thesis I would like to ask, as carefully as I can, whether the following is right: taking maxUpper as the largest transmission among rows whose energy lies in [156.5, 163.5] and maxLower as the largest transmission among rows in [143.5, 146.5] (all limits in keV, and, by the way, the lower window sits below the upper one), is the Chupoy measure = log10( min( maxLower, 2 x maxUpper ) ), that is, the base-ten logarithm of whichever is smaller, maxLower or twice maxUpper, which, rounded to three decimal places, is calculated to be -0.114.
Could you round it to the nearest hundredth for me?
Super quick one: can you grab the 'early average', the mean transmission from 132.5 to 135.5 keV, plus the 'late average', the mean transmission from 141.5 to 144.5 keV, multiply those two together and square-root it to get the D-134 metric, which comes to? 0.68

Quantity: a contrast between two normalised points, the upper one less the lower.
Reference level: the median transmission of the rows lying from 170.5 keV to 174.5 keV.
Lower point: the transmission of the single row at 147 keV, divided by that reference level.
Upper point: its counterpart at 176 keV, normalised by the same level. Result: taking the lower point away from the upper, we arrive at 0.23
